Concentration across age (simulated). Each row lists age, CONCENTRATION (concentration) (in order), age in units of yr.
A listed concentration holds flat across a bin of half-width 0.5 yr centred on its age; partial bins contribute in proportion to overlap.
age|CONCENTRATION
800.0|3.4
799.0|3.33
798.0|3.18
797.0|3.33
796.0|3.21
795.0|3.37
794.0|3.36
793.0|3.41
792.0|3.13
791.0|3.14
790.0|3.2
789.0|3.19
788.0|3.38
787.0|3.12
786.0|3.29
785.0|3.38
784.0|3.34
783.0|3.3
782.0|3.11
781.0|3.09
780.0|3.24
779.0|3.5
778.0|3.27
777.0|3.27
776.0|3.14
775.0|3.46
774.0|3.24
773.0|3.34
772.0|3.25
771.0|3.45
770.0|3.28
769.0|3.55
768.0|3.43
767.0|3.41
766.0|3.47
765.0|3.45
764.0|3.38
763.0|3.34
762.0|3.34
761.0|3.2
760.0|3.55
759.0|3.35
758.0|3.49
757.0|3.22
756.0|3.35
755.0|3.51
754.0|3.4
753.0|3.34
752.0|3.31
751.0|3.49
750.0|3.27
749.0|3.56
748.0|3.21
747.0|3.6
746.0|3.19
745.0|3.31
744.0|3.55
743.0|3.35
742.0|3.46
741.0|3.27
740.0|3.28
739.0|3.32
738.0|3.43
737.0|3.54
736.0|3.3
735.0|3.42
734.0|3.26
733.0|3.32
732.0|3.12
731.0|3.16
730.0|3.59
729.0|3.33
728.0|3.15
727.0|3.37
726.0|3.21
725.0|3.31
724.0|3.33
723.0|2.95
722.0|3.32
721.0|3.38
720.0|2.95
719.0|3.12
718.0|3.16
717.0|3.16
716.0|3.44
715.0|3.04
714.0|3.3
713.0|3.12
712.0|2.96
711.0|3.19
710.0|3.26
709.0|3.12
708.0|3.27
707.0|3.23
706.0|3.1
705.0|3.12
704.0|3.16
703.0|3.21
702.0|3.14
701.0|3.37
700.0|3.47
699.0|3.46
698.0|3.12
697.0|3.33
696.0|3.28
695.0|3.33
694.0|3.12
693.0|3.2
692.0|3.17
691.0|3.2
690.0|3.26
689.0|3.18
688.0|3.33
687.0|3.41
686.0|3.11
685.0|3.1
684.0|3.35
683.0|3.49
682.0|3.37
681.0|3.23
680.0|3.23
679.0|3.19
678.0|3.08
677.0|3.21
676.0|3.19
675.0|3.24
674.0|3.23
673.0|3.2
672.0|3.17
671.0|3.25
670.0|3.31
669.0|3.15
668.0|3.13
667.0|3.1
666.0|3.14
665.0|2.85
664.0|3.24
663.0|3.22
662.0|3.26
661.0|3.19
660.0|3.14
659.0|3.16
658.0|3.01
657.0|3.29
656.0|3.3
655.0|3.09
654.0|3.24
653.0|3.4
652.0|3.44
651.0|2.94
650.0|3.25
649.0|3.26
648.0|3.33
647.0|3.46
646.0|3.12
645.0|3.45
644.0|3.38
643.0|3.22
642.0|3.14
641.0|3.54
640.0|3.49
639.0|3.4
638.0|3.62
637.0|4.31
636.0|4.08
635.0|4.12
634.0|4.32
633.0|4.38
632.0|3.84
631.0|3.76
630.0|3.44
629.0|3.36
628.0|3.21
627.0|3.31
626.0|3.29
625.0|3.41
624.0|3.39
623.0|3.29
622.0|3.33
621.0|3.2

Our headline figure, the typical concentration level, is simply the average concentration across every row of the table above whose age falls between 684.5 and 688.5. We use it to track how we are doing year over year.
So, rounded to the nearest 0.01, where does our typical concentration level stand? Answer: 3.24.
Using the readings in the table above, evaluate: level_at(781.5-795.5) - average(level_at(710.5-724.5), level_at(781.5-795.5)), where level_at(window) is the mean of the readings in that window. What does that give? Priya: 0.046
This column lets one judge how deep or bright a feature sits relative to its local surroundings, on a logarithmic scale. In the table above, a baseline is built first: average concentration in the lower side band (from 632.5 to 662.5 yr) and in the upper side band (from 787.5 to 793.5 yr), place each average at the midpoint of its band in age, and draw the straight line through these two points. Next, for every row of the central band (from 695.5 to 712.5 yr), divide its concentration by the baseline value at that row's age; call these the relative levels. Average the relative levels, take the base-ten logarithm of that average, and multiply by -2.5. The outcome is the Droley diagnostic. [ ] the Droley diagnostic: 0.047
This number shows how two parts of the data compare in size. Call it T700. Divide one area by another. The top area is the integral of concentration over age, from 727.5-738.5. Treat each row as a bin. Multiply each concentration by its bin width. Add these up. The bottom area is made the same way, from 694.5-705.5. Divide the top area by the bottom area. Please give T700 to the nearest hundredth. 1.02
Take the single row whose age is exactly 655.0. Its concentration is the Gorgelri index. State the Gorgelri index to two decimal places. 3.09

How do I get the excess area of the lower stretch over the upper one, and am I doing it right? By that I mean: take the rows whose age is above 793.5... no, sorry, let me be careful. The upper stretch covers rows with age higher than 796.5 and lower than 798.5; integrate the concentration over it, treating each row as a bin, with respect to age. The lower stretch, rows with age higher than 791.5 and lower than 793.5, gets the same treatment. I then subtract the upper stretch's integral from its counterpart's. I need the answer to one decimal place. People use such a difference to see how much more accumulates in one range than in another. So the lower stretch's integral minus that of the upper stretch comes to 0.0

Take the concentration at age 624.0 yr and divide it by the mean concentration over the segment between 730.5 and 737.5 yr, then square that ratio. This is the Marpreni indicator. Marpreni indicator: 1.05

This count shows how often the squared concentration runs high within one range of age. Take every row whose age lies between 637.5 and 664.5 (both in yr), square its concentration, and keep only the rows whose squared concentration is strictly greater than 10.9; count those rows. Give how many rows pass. 10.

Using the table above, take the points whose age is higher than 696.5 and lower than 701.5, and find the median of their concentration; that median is 3.37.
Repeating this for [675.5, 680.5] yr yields 3.19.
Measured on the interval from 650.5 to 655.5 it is 3.24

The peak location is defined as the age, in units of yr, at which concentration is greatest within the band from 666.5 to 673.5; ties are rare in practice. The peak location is 670.0 yr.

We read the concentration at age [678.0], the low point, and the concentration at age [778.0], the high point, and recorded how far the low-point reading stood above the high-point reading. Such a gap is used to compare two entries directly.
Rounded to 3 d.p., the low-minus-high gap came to -0.190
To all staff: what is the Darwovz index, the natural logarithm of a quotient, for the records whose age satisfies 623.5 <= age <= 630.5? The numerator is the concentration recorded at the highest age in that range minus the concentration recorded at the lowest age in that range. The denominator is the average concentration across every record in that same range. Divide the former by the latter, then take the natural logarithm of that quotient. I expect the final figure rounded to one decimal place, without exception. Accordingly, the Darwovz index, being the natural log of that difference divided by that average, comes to -4.2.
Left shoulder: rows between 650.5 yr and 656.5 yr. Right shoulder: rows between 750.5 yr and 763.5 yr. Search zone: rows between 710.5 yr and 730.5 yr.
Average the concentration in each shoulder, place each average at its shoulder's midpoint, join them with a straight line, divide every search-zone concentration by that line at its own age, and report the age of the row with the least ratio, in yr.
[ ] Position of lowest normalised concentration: 723.0 yr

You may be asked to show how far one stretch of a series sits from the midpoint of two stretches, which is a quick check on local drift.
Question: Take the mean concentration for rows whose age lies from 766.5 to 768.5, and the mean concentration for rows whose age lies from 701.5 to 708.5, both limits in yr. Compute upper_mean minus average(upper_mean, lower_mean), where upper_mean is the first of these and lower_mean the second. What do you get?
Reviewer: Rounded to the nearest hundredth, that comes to 0.12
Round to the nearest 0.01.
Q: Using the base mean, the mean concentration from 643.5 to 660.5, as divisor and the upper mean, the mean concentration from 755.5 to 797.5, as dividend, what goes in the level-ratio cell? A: 1.02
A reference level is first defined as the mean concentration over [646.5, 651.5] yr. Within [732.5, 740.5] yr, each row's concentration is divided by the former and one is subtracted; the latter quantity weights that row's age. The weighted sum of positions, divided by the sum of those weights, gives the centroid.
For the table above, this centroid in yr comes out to 736.7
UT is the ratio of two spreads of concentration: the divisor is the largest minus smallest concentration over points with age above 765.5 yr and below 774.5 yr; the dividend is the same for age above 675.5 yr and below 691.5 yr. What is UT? 1.3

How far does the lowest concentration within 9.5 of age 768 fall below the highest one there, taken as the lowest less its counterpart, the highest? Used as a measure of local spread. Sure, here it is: -0.41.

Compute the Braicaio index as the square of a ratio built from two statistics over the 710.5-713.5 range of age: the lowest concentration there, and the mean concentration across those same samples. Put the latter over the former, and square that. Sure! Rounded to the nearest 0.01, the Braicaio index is 1.09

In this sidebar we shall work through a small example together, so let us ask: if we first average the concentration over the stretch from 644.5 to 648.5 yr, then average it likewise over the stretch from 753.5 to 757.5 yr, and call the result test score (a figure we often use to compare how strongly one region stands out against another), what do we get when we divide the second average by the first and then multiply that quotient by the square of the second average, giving 11.5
